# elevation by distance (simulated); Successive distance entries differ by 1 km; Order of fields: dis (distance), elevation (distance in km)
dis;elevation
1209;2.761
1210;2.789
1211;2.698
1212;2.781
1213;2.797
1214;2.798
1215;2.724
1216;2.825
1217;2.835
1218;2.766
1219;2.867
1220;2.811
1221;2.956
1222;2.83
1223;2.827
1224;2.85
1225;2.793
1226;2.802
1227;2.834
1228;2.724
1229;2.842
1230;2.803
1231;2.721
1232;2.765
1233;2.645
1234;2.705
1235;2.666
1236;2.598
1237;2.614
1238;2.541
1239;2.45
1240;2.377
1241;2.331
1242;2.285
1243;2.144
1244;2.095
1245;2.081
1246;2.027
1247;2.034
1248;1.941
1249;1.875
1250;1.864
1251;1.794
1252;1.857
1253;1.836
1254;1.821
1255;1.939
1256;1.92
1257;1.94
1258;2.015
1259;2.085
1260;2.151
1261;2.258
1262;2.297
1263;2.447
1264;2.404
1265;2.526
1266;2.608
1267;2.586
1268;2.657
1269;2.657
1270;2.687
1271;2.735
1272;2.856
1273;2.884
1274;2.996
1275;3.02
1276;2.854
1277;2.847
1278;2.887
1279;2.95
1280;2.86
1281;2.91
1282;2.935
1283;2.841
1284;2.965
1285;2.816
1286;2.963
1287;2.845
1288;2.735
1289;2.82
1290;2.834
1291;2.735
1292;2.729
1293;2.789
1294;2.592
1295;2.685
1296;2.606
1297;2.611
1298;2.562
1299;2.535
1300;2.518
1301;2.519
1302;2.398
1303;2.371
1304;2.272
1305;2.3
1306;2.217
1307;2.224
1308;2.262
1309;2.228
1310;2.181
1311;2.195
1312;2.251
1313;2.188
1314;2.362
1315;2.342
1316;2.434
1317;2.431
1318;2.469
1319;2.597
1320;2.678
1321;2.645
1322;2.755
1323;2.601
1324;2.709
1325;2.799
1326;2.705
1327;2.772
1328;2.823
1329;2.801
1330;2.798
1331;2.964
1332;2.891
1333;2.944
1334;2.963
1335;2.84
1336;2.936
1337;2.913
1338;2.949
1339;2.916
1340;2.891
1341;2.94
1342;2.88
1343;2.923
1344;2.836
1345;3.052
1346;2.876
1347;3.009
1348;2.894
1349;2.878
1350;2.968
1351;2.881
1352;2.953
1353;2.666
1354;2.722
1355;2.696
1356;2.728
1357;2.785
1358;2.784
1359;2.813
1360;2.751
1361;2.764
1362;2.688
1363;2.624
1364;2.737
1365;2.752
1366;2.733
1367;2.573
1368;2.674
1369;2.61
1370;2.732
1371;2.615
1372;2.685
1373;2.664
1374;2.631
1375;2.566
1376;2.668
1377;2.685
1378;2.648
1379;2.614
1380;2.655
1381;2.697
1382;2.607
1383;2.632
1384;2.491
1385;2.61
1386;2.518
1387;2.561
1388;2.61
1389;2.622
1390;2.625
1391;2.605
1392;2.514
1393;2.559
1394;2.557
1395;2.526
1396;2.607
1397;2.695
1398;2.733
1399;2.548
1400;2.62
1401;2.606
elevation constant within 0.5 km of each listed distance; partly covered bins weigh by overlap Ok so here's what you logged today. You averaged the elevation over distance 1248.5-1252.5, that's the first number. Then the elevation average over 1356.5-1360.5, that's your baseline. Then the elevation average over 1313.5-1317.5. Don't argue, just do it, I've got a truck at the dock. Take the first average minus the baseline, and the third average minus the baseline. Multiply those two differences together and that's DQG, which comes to 0.37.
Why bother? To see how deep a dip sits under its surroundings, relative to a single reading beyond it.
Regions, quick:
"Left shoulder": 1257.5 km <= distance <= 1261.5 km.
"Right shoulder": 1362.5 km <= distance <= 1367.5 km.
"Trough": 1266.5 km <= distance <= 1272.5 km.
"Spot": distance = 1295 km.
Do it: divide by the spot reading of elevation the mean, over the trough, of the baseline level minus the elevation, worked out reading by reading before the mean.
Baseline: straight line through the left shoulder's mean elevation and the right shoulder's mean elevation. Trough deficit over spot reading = -0.19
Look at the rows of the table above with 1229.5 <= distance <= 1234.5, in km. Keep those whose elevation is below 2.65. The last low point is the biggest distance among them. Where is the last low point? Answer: 1233 km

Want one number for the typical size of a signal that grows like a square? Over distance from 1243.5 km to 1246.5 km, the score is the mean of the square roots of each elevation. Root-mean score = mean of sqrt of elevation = 1.44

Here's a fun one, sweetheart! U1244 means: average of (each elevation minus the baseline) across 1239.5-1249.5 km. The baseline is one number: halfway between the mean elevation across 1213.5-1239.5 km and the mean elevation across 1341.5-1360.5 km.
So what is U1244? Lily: -0.68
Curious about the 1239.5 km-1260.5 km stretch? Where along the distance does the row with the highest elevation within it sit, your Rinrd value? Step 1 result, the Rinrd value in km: 1240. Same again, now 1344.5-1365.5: 1345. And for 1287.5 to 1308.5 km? 1290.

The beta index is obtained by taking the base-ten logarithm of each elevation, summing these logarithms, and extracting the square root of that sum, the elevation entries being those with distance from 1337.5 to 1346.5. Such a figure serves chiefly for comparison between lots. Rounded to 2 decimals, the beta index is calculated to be 2.05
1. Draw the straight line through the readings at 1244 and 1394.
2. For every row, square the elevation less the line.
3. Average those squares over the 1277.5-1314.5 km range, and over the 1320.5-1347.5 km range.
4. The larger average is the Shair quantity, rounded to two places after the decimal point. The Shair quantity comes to 0.24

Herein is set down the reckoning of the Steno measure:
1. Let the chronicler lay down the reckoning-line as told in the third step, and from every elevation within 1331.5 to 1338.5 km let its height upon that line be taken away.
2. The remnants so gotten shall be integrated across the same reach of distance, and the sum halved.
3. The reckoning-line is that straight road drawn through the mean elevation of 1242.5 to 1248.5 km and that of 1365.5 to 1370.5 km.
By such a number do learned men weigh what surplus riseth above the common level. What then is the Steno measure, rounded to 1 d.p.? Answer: 1.5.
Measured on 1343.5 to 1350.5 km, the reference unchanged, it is 1.3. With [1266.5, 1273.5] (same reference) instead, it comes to 1.9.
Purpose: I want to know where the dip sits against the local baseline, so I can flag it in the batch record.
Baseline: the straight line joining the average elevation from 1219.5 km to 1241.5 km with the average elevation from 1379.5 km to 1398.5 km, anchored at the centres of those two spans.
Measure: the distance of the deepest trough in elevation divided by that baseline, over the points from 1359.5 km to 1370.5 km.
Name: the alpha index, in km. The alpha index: 1367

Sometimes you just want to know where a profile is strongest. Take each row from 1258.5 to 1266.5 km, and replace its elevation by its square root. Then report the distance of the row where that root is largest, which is 1266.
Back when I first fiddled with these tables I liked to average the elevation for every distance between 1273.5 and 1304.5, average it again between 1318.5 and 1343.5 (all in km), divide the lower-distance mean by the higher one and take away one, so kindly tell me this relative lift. -0.03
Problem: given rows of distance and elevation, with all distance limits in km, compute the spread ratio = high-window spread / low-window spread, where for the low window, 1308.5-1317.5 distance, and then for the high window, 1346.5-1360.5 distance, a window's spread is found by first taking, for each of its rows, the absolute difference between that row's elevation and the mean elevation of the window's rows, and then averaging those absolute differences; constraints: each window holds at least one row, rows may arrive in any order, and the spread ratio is 1.0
